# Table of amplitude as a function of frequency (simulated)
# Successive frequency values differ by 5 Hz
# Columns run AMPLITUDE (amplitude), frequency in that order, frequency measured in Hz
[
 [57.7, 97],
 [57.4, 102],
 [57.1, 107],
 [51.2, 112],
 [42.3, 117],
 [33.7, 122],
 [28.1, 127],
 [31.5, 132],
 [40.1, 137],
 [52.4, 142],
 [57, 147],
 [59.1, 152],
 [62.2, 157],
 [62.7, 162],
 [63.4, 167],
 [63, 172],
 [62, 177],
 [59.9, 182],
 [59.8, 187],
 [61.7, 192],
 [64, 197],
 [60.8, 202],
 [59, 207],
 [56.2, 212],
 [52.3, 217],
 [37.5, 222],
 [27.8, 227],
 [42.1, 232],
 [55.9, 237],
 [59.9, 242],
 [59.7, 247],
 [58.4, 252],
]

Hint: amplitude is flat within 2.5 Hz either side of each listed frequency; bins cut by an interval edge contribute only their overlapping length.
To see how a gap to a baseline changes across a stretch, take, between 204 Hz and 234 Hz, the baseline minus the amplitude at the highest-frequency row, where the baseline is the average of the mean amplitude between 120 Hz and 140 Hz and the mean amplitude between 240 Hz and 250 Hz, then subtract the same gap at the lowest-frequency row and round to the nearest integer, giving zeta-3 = 17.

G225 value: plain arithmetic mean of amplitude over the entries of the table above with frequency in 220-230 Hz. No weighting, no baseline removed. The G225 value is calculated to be 33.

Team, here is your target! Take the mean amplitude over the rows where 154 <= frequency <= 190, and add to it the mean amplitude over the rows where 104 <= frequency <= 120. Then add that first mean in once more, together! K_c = 174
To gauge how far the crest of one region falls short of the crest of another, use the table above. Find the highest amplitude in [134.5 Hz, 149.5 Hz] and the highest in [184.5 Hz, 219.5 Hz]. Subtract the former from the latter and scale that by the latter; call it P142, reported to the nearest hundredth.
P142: 0.11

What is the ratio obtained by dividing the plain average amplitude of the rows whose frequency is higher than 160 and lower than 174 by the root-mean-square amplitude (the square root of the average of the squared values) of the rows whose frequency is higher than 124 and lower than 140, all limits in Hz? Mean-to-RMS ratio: 1.9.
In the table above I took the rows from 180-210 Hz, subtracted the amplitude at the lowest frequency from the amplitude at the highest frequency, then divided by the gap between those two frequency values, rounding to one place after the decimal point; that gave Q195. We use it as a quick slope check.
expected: 0.0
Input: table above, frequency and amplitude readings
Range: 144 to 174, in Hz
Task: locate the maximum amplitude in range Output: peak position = 167 Hz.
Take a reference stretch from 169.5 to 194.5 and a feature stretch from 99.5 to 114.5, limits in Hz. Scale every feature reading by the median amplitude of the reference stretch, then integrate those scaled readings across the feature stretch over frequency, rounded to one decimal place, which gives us 13.4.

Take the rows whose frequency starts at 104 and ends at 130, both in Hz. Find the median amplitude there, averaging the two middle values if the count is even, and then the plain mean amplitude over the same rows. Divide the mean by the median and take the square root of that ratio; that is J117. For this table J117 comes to 1.00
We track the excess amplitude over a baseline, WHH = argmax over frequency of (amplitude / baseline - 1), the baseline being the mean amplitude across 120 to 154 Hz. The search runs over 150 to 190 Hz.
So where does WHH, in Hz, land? 167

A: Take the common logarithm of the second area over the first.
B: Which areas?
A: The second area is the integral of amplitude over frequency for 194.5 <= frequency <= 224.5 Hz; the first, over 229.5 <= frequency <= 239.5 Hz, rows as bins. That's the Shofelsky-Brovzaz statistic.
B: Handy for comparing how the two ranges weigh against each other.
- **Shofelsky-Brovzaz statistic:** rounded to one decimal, 0.5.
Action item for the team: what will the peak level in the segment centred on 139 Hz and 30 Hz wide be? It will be 59.1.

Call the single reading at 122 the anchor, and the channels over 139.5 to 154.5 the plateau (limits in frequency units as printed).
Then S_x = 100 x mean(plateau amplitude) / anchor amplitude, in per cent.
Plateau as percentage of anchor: 167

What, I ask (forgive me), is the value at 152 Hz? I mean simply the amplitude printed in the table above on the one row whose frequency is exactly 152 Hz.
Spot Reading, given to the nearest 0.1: 59.1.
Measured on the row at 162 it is 62.7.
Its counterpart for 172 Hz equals 63.0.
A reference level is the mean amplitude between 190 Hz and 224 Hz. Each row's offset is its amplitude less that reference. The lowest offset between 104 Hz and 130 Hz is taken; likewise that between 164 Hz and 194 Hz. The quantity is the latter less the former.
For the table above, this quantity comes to 32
